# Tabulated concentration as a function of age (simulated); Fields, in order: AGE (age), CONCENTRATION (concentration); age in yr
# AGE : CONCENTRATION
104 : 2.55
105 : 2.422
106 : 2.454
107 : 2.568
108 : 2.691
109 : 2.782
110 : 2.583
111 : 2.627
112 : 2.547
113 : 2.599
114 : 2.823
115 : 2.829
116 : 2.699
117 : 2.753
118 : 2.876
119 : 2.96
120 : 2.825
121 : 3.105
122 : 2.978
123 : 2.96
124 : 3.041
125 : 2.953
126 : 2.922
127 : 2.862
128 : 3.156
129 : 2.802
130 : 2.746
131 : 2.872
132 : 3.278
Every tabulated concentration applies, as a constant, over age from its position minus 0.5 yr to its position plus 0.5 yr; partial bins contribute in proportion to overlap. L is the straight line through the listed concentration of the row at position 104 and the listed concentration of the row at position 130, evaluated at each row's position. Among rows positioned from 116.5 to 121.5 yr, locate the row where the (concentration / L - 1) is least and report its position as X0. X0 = 117 yr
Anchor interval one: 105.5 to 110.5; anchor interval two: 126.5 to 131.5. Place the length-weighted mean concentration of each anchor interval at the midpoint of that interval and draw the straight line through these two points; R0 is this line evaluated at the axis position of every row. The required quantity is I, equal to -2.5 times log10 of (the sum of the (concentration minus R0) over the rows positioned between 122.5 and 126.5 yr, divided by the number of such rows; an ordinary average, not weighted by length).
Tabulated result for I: 2.14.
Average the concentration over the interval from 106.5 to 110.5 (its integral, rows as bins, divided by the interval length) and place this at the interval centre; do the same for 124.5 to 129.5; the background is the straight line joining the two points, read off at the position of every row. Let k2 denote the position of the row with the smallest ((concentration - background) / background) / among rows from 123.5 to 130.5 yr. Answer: 130 yr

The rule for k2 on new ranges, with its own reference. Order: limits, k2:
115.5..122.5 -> 116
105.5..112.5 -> 106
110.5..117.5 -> 112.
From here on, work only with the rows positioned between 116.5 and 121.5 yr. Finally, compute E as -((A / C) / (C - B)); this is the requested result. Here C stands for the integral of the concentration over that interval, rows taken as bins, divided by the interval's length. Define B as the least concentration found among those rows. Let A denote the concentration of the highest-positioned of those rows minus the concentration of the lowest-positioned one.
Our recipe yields -0.8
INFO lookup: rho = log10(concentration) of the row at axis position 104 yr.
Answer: 0.41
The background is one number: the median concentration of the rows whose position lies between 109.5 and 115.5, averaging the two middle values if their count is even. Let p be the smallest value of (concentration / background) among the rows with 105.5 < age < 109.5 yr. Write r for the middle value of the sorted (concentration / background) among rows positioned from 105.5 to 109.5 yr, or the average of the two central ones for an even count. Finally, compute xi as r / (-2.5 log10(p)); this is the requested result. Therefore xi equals 15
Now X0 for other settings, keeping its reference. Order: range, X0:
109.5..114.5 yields 112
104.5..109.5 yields 105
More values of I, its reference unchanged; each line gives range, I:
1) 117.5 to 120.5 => 2.22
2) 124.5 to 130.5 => 3.53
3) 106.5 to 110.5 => 3.67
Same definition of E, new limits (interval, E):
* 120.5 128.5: -0.1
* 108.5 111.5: 0.7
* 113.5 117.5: 0.3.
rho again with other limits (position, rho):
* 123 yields 0.47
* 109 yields 0.44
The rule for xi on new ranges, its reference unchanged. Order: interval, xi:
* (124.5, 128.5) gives -11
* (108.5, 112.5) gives 36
